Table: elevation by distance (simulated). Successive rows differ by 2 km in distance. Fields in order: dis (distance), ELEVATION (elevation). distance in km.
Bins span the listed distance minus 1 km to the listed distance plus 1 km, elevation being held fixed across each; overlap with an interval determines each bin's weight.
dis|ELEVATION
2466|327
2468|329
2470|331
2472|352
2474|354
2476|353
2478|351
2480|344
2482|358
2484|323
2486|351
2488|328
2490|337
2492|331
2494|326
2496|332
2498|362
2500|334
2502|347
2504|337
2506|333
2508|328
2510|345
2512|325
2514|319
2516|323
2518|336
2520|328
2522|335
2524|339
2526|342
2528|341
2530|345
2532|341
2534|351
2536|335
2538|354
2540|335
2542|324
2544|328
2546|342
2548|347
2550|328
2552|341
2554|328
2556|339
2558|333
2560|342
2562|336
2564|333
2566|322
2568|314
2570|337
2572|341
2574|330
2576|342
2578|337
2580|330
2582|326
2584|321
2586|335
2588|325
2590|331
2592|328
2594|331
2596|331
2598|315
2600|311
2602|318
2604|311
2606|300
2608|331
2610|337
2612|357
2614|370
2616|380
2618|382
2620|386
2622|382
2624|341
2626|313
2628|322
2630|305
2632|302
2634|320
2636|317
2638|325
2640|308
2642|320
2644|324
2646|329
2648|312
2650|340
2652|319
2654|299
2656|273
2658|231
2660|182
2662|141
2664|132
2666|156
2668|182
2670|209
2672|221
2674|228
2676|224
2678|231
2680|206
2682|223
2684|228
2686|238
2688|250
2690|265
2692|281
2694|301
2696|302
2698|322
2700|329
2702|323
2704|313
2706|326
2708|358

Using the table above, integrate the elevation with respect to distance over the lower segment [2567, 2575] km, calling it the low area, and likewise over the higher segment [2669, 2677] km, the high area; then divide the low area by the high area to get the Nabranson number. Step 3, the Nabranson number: 1.5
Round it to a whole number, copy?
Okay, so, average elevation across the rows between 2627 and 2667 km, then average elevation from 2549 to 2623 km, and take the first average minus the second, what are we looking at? -58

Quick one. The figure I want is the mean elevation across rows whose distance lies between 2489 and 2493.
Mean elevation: 334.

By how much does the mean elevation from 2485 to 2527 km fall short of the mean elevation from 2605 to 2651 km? 0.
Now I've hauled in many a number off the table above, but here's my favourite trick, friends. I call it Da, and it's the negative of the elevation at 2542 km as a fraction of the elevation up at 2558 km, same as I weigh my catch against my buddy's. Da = -0.97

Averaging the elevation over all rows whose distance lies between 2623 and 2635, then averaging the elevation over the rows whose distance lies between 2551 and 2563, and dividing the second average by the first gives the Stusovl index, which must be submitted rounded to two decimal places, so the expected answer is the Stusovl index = 1.06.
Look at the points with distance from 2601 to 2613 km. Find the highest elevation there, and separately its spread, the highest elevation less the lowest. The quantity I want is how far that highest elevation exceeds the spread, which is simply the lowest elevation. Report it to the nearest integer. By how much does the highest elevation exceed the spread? 300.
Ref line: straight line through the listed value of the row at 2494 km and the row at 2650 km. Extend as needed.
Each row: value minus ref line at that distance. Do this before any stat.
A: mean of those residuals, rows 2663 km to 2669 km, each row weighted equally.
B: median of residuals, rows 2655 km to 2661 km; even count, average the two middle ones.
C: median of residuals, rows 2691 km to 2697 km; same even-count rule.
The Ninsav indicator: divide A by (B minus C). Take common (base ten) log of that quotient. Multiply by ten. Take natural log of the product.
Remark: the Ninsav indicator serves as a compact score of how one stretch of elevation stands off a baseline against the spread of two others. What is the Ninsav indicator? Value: 1.5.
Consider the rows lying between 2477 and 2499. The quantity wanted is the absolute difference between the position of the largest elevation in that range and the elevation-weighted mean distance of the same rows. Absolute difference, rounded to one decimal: 10.0 km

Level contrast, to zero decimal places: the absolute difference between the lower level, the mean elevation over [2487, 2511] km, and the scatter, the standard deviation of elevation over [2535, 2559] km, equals 328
